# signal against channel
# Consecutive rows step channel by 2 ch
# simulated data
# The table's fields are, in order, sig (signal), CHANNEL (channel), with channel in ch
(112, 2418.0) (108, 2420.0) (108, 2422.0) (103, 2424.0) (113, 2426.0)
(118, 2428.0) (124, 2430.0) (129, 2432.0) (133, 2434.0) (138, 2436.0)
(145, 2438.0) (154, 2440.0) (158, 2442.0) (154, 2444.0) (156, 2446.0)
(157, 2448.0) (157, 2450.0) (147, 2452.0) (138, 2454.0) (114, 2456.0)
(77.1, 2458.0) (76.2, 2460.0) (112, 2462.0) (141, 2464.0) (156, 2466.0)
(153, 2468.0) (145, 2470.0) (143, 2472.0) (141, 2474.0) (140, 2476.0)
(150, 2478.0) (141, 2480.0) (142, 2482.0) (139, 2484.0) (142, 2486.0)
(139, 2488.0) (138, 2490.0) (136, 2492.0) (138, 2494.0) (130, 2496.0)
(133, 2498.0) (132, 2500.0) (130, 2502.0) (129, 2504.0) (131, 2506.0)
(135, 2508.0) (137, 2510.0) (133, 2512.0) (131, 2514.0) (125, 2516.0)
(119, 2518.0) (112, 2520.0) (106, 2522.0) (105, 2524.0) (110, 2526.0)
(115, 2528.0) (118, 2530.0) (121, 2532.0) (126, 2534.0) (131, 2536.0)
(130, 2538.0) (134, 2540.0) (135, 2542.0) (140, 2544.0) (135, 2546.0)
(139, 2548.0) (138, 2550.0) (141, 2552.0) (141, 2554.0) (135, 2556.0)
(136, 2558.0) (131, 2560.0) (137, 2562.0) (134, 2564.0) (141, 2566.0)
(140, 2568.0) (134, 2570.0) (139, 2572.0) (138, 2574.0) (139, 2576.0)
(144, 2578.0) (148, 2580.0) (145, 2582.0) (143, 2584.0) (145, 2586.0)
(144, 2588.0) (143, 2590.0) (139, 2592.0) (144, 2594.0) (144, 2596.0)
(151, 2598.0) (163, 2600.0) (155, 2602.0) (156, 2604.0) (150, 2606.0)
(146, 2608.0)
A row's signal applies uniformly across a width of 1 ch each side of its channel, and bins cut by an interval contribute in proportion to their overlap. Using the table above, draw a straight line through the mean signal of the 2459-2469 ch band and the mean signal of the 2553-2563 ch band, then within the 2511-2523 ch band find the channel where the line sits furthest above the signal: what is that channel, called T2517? 2522.0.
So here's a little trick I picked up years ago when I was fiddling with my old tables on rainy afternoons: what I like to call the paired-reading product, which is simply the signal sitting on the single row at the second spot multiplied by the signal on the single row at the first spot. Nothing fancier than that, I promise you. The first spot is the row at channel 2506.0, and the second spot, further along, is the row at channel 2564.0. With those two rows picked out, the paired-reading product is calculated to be 17554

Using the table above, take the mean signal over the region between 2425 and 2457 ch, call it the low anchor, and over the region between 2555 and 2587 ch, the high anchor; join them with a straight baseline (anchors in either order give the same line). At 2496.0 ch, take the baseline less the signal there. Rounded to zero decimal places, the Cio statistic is 10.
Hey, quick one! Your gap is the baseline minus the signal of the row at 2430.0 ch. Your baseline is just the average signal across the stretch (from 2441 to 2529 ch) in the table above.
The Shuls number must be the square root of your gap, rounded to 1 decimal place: 3.0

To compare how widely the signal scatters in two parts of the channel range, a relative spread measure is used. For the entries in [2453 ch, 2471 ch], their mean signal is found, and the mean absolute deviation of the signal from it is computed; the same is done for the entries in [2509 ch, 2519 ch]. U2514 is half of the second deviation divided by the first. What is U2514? 0.11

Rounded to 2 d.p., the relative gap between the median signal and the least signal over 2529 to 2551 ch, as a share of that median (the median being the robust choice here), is 0.12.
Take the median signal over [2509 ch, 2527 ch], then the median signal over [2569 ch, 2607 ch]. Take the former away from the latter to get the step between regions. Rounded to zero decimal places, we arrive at 25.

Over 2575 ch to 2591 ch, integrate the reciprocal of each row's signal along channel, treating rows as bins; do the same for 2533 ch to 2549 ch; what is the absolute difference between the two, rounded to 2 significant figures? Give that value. 0.0085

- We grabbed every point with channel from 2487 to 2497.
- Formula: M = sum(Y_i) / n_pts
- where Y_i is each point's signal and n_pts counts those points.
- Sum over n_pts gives 136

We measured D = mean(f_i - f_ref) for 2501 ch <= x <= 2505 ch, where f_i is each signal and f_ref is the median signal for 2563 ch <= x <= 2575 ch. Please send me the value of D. -9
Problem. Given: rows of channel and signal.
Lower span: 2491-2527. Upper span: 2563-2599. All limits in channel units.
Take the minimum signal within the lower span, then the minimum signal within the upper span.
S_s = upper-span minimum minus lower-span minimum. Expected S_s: 29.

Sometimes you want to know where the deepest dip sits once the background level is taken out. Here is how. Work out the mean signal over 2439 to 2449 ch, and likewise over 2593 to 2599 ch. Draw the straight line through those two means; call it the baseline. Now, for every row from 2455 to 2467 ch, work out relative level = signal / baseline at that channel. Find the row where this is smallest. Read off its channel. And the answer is 2460.0 ch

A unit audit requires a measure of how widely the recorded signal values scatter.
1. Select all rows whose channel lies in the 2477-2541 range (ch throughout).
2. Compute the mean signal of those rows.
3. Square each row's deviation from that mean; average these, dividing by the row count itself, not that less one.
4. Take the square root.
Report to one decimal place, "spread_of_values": 10.9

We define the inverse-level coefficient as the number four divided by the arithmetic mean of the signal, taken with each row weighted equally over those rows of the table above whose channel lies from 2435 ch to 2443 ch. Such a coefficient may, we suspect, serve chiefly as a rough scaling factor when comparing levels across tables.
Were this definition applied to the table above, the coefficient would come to 0.0269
